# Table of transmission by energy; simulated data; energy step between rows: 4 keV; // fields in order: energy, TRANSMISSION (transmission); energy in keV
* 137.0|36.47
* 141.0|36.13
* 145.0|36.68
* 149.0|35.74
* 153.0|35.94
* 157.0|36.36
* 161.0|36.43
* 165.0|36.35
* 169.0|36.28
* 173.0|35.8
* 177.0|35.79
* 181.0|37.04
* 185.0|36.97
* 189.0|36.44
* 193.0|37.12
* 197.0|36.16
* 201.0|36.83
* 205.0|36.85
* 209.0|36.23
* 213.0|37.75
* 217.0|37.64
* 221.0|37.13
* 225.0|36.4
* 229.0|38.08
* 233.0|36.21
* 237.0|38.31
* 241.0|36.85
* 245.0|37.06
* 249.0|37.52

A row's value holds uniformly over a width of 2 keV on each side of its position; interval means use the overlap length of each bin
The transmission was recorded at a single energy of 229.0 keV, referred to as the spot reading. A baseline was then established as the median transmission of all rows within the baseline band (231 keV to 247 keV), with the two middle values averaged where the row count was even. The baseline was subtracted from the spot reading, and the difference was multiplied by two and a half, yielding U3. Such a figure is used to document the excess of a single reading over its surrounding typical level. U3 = 2.8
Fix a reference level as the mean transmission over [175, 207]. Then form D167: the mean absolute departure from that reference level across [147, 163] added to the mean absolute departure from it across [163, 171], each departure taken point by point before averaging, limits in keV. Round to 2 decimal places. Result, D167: 0.87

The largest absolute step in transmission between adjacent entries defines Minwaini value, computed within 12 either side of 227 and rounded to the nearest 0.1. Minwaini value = 2.1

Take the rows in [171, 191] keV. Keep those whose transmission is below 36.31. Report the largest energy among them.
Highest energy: 177.0 keV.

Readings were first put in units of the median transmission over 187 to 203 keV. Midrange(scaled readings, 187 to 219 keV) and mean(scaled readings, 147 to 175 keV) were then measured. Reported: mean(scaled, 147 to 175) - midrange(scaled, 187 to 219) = -0.023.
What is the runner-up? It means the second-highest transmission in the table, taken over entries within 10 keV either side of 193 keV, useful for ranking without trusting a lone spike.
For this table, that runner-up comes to 36.97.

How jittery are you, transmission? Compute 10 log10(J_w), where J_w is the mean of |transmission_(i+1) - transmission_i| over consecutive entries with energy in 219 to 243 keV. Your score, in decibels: 2.0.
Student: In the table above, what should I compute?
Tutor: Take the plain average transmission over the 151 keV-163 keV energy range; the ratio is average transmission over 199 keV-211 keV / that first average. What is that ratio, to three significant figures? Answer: 1.01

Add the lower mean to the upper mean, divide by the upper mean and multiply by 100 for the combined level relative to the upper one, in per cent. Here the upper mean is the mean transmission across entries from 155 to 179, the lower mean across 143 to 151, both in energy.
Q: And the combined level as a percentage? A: 200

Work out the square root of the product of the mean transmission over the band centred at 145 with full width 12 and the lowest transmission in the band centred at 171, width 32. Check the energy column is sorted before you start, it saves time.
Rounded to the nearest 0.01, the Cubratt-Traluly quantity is 35.99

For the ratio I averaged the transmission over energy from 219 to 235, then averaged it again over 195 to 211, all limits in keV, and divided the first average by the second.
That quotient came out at 1.012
